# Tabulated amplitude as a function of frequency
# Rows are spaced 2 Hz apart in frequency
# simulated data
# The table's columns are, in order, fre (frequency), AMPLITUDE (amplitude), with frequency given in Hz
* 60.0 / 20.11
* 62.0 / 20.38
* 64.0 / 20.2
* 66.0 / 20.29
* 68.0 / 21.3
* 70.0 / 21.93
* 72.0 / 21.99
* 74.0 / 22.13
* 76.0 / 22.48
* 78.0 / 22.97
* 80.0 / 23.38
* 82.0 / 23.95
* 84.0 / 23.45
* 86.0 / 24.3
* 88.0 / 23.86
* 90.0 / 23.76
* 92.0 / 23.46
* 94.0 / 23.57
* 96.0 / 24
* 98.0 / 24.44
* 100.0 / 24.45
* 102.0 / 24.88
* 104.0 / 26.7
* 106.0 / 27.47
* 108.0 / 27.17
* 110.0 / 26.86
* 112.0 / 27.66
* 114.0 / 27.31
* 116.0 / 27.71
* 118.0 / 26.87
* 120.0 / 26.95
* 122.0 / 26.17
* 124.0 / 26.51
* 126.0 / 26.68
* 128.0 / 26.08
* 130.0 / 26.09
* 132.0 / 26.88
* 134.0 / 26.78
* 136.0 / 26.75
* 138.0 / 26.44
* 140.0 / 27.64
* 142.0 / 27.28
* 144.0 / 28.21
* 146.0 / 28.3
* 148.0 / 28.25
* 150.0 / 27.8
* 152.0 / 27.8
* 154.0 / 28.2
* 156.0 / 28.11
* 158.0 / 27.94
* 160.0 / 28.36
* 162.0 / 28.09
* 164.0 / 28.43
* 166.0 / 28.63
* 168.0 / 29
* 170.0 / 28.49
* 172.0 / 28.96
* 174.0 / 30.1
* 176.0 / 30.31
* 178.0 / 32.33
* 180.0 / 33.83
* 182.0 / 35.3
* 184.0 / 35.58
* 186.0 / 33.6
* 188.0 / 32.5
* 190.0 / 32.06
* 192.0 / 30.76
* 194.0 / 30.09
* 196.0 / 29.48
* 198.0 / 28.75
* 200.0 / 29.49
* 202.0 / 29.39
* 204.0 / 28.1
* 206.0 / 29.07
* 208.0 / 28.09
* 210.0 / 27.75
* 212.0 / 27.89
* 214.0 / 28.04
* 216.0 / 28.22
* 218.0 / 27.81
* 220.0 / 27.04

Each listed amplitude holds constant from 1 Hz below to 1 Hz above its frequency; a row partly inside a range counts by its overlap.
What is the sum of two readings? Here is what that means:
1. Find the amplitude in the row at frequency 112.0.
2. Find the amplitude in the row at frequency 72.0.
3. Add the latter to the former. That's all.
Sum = 50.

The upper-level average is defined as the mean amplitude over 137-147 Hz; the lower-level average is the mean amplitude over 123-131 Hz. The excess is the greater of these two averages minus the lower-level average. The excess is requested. 1.2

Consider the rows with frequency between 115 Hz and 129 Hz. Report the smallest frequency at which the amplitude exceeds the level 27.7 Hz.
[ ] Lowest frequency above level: 116.0 Hz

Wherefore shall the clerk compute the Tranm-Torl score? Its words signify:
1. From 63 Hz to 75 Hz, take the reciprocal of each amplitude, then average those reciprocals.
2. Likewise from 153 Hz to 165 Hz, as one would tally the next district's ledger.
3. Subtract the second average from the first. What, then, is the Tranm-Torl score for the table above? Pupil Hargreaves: 0.012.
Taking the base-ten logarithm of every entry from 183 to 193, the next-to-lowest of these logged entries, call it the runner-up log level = 1.51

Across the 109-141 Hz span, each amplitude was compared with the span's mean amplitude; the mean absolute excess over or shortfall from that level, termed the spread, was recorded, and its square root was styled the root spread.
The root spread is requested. 0.63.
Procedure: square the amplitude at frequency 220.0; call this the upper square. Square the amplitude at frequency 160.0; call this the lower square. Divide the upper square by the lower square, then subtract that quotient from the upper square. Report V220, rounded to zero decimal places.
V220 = 730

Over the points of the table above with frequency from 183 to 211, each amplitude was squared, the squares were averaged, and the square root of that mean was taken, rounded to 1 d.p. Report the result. 30.4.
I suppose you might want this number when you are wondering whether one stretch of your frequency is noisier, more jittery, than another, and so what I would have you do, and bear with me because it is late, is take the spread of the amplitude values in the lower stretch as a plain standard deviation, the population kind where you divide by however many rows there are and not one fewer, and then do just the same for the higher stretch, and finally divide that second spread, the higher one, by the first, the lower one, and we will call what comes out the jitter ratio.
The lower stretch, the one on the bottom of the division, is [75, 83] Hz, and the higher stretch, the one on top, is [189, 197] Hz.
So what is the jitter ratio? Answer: 1.8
